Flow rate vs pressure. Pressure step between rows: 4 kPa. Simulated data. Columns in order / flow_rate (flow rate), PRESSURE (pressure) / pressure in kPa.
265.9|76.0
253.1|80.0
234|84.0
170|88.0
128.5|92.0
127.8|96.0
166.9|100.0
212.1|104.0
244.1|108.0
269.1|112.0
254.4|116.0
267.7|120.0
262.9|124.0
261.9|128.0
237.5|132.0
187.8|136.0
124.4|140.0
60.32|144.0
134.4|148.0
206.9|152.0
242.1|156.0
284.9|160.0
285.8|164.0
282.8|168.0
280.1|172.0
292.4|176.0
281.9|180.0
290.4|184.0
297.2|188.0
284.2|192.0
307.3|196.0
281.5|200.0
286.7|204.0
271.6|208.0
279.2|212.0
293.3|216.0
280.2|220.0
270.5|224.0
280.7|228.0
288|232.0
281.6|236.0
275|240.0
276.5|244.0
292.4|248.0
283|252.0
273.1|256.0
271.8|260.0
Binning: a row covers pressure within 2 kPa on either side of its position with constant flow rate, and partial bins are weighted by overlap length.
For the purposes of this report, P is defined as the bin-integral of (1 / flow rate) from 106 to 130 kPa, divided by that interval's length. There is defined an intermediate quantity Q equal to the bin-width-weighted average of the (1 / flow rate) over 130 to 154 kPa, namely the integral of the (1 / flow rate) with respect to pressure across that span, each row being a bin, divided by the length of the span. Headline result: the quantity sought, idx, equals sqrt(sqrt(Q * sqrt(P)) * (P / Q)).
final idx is 0.10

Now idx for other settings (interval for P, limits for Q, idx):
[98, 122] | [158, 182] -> 0.14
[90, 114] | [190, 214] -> 0.16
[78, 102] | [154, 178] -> 0.17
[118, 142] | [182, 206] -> 0.15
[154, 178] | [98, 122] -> 0.12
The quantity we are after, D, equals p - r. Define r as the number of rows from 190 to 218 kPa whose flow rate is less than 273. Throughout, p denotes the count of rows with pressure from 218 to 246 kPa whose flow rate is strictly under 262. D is -1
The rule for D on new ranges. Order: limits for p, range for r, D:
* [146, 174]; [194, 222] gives 2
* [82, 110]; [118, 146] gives 0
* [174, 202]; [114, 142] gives -7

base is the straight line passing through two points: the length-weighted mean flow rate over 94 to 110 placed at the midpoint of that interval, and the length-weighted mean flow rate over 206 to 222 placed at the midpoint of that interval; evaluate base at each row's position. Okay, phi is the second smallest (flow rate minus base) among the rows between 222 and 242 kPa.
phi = -19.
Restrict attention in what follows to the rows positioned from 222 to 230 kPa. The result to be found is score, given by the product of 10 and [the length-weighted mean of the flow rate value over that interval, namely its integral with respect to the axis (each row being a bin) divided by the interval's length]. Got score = 2756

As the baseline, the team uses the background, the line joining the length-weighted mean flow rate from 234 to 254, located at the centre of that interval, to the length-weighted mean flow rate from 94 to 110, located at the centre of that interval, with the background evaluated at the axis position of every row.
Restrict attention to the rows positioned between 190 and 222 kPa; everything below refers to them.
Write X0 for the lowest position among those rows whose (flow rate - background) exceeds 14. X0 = 192.0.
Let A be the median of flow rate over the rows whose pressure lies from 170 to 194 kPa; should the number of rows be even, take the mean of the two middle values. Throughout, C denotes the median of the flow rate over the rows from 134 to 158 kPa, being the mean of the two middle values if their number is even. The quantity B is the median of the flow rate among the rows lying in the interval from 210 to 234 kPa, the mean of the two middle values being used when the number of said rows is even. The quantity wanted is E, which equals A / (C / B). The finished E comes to 500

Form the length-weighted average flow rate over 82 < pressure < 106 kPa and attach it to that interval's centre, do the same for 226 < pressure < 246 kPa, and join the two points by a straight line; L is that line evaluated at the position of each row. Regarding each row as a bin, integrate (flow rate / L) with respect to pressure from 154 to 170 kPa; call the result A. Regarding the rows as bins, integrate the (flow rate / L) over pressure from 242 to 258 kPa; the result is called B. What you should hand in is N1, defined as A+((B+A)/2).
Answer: 37.0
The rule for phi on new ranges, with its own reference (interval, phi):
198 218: 0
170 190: 34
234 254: -30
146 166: -22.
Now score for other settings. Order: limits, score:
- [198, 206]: 2841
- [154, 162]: 2635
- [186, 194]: 2907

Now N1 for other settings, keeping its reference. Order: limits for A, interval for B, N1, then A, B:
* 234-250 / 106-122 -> 34.7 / 15.8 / 22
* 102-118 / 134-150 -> 36.6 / 21.1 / 10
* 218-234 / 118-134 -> 35.1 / 16.4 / 21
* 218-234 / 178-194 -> 34.1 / 16.4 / 19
